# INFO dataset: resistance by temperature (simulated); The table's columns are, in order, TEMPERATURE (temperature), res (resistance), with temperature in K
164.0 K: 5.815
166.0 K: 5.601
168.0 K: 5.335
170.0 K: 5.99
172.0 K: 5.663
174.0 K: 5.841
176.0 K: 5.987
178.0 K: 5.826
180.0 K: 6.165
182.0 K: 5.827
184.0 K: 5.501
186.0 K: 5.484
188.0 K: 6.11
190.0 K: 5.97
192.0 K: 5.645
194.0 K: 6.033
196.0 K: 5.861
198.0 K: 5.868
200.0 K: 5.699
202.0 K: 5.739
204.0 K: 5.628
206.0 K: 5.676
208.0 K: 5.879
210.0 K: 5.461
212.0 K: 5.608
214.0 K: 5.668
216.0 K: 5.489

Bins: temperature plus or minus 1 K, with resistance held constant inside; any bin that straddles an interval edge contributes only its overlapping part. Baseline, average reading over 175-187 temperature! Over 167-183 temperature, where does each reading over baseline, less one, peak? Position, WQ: 180.0 K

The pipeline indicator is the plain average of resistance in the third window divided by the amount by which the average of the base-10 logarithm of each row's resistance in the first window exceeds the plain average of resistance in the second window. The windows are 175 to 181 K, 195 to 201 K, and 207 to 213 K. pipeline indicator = -1.12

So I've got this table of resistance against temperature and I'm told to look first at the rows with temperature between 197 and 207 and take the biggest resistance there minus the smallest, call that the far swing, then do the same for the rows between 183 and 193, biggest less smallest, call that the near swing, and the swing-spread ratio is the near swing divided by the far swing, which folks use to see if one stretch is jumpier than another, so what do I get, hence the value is 2.6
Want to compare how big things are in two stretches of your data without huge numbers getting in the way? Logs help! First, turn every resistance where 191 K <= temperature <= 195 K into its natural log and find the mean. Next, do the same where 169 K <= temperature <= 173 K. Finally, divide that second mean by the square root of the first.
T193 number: 1.33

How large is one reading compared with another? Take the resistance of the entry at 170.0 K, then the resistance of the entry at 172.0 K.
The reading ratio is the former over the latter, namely 1.06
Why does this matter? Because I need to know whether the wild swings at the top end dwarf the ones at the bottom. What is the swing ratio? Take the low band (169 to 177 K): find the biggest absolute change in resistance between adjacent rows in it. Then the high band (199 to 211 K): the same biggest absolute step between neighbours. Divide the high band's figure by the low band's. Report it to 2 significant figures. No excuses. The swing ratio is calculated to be 1.3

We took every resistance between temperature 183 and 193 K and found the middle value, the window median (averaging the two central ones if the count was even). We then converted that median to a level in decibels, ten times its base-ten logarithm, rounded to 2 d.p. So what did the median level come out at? 7.52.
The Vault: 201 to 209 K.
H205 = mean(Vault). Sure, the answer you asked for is 5.73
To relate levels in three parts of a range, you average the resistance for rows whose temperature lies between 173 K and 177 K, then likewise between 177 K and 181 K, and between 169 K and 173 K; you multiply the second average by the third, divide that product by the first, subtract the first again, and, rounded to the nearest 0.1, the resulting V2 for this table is 0.0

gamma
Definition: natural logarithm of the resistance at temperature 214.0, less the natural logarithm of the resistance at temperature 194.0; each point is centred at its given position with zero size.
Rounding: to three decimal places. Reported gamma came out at -0.062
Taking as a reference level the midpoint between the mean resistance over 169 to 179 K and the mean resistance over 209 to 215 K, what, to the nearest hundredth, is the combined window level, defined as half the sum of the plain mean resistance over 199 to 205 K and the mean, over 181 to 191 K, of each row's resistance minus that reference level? 2.87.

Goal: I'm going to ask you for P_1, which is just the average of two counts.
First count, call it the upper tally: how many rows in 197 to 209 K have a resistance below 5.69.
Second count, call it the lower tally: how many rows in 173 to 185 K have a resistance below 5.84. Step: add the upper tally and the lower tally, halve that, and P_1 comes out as 2.5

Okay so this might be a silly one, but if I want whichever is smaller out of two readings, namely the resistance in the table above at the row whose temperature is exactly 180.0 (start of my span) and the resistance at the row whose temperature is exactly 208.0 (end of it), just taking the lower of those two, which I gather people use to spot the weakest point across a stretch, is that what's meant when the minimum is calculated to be 5.88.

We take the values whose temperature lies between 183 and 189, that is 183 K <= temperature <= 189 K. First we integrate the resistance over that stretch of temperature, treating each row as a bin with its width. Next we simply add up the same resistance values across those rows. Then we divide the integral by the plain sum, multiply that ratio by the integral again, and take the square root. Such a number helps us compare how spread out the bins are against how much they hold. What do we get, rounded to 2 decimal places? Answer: 8.27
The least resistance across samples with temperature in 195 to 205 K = 5.628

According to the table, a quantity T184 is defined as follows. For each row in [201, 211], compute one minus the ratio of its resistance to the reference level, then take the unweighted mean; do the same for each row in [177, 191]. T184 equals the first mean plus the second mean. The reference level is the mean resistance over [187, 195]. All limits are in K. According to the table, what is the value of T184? 0.061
